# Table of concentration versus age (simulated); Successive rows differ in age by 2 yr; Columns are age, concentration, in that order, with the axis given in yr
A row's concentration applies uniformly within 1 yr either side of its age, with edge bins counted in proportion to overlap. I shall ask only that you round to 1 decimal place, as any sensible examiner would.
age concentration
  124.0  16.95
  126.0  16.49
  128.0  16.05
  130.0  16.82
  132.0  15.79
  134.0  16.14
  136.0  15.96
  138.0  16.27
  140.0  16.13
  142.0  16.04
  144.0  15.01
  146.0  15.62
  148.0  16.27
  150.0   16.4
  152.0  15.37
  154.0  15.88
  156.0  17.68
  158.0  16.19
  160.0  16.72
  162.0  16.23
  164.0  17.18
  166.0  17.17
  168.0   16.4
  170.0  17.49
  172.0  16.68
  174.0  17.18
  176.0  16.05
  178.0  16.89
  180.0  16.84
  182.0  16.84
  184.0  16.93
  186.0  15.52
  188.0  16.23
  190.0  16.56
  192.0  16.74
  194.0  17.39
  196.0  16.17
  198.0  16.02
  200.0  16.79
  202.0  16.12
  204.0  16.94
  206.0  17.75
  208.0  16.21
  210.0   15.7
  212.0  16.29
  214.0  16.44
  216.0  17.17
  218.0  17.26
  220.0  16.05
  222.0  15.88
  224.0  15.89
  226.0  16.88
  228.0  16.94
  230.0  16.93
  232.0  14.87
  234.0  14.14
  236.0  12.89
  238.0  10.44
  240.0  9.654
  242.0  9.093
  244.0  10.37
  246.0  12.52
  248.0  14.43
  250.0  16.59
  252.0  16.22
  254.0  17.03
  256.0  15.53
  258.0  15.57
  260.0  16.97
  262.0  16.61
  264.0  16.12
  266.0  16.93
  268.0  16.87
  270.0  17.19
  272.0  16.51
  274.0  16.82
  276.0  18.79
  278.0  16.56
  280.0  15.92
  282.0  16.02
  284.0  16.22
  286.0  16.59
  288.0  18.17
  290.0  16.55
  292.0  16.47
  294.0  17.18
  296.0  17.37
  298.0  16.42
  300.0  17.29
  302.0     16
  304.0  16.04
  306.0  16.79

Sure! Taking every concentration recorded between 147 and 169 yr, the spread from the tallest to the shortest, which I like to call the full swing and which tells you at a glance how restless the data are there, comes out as 2.3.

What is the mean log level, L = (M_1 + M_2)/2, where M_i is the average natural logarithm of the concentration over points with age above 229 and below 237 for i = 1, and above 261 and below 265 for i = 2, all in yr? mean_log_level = 2.739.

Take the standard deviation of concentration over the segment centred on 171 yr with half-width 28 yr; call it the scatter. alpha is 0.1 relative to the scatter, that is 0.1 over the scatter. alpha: 0.15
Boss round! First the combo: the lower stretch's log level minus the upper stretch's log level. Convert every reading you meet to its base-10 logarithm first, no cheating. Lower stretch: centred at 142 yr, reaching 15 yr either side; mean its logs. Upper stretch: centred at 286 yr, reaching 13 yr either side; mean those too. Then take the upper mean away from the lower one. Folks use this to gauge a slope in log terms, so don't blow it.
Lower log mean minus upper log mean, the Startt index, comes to -0.020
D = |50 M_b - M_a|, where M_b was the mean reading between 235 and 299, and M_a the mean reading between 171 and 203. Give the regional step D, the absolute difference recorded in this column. 759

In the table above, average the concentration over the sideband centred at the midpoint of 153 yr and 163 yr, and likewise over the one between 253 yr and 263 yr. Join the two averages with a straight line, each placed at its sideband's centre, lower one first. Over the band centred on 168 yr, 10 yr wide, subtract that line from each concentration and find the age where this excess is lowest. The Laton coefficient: 168.0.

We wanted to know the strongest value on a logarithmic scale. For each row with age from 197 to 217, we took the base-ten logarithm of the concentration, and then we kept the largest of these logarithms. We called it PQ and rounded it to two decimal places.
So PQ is 1.25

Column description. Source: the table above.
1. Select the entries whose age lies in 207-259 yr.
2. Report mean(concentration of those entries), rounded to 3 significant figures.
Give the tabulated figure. 14.9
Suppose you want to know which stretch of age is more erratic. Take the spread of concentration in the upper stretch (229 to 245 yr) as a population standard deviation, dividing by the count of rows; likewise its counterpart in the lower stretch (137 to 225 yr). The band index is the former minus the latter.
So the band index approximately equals 2.03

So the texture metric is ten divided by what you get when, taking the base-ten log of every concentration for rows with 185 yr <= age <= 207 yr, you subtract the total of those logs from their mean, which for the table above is -0.820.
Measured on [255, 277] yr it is -0.818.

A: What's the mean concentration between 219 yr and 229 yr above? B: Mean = 16.33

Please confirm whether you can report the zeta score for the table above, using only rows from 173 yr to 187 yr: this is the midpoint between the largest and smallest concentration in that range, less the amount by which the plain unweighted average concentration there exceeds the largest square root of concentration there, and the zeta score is 3.9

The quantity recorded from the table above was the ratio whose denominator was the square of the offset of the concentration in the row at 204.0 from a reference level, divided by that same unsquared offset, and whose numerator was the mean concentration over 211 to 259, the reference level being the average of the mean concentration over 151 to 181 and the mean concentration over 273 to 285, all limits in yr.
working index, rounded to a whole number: 60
